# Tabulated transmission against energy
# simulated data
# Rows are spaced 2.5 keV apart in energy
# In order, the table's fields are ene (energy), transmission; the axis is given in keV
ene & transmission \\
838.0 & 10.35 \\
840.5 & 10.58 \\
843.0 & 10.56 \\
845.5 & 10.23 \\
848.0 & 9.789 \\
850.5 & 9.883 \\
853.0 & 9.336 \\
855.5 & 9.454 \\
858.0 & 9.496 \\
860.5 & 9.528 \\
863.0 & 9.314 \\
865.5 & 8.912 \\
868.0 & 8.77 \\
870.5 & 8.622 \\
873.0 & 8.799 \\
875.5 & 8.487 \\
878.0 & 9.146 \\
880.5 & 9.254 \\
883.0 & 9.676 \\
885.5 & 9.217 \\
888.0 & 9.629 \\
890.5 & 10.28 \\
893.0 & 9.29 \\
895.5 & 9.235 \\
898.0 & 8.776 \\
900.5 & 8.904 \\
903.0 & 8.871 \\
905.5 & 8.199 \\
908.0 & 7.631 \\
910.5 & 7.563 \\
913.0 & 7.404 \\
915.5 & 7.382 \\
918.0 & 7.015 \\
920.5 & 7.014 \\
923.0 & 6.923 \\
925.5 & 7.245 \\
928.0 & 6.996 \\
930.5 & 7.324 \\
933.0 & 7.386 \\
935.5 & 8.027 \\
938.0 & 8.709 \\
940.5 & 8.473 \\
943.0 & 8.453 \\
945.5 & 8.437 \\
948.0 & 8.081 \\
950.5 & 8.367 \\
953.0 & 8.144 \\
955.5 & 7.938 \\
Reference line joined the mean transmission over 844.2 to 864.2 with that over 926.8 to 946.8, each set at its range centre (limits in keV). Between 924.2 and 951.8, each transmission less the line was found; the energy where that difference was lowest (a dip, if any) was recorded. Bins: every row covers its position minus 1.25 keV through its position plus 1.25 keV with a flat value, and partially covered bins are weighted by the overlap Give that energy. 928.0 keV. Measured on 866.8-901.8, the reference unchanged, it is 875.5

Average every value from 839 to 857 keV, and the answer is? 10.0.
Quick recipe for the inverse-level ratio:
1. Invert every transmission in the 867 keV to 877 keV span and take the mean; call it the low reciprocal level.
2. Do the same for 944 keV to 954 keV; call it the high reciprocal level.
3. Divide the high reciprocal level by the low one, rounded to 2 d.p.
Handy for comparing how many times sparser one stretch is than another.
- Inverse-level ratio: 1.05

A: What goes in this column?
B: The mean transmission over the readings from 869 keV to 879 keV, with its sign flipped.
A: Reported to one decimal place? -8.8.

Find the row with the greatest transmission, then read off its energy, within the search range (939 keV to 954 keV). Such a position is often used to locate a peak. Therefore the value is 940.5 keV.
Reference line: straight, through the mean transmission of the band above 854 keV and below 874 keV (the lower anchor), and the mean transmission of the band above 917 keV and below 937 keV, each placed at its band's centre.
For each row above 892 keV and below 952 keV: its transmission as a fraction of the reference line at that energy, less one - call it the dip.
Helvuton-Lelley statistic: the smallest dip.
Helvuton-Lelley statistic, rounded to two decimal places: -0.07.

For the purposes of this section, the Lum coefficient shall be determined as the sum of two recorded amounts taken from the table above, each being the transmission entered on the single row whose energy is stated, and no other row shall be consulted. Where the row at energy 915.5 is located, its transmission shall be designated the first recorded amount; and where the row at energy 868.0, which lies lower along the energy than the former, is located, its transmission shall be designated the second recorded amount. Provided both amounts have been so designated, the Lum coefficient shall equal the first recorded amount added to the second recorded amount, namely 16.2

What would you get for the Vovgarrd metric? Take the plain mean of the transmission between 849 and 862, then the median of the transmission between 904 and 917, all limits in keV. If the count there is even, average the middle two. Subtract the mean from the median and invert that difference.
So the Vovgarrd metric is -0.51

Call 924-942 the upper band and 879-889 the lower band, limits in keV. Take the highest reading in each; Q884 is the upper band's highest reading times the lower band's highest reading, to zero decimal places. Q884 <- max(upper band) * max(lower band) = 84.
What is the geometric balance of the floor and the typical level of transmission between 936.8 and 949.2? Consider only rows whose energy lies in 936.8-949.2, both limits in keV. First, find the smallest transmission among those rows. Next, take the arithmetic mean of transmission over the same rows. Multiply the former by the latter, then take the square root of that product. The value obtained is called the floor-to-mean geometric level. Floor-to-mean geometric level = 8.3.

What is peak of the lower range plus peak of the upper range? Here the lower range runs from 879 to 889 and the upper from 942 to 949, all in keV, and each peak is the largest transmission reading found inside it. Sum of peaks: 18.1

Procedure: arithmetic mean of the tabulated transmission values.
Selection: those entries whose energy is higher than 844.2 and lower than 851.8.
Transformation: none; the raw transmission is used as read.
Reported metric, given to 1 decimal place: 10.0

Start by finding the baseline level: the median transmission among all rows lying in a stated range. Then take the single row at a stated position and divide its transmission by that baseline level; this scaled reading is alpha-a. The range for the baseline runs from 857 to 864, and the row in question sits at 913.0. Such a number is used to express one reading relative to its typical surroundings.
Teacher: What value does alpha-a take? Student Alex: 0.78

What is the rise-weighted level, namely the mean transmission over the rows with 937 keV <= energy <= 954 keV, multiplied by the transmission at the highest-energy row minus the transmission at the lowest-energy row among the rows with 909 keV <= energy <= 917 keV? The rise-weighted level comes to -1.5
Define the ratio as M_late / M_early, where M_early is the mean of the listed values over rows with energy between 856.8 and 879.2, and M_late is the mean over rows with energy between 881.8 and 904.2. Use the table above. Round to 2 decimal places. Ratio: 1.03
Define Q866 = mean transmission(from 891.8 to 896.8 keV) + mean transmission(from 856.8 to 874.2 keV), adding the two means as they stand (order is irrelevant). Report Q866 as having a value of 18.3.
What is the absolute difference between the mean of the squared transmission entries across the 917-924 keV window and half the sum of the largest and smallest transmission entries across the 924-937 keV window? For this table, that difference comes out 41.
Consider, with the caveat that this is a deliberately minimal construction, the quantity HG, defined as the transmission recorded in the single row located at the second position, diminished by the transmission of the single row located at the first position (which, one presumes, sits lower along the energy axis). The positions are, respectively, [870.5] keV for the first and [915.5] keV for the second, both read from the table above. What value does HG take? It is -1.2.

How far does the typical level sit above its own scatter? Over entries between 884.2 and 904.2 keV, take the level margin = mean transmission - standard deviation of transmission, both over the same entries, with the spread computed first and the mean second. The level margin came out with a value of 8.8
